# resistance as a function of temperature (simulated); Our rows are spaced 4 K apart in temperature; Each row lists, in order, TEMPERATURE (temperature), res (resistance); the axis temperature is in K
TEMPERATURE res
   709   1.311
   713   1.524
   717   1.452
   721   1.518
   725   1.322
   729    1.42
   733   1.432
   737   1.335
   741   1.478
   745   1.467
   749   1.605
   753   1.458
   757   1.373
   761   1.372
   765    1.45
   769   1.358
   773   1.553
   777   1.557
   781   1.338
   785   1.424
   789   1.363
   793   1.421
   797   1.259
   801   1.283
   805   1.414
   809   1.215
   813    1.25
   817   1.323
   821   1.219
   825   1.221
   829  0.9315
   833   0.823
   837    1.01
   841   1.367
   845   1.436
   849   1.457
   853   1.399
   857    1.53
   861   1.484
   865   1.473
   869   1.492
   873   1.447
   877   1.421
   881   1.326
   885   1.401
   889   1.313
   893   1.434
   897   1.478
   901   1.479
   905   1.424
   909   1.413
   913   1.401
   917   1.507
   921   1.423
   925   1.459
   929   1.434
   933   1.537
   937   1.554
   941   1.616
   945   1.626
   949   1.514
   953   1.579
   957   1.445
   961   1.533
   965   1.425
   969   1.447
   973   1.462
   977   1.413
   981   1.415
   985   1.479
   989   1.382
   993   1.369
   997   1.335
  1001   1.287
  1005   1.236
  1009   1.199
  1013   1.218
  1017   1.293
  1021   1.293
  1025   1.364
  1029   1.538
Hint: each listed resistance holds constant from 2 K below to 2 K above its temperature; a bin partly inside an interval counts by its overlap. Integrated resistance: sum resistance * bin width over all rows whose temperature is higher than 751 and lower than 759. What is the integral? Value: 11.3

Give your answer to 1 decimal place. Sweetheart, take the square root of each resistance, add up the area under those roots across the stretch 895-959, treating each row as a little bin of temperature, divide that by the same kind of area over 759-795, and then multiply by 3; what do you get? 5.5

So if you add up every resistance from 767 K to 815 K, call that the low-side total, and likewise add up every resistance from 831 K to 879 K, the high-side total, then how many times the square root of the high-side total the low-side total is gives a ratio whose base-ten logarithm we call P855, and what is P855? 0.61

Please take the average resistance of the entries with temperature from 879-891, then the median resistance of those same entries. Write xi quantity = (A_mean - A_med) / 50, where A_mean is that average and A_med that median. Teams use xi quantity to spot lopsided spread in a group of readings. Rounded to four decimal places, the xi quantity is 0.0004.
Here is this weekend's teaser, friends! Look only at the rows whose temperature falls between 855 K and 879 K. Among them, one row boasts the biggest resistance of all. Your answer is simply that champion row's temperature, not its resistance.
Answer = 857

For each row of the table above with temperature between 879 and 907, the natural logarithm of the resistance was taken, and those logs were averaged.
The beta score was 0.341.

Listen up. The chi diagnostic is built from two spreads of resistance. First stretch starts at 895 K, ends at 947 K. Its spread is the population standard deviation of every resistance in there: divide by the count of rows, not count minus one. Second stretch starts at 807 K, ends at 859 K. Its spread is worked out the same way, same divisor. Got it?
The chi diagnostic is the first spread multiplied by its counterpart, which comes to 0.0148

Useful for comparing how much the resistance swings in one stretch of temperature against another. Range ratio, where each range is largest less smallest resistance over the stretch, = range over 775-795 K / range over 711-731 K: 1.1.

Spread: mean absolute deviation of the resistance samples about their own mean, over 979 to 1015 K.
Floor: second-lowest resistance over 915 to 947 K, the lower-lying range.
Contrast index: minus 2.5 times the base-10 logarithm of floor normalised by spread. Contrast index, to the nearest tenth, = -3.1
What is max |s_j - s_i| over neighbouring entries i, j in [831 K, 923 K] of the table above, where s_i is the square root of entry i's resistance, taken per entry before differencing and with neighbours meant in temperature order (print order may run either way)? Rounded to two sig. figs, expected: 0.16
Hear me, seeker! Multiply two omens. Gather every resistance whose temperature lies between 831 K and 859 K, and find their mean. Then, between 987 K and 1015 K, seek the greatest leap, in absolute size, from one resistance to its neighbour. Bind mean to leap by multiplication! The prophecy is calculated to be 0.07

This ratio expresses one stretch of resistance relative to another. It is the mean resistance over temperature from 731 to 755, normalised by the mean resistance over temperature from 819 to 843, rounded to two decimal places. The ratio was 1.34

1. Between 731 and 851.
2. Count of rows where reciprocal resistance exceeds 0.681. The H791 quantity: 26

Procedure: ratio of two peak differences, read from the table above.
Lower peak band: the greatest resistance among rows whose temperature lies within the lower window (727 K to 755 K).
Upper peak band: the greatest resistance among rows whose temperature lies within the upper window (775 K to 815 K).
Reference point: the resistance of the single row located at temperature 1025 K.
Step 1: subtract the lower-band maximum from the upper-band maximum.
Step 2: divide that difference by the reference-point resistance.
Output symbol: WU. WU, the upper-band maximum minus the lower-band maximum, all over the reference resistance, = -0.04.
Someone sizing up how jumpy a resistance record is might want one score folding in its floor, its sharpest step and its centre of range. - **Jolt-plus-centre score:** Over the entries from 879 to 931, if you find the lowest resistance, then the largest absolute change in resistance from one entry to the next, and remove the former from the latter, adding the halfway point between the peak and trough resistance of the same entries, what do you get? 0.2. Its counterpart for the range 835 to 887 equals 0.6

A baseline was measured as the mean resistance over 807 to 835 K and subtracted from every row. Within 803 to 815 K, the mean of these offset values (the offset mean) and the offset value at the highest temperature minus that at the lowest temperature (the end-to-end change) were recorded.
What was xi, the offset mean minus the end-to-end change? 0.32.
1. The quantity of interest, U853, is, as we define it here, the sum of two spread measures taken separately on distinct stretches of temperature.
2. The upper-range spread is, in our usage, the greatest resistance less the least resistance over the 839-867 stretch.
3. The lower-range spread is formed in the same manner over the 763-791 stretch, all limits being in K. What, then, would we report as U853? 0.38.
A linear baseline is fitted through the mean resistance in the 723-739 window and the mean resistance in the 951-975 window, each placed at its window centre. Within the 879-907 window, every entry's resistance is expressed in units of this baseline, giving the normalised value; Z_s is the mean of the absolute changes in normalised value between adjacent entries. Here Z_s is 0.044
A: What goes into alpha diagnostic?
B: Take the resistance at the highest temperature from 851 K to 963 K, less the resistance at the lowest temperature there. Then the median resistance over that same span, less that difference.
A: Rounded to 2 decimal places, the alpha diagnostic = 1.33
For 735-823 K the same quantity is 1.49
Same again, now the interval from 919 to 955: 1.38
